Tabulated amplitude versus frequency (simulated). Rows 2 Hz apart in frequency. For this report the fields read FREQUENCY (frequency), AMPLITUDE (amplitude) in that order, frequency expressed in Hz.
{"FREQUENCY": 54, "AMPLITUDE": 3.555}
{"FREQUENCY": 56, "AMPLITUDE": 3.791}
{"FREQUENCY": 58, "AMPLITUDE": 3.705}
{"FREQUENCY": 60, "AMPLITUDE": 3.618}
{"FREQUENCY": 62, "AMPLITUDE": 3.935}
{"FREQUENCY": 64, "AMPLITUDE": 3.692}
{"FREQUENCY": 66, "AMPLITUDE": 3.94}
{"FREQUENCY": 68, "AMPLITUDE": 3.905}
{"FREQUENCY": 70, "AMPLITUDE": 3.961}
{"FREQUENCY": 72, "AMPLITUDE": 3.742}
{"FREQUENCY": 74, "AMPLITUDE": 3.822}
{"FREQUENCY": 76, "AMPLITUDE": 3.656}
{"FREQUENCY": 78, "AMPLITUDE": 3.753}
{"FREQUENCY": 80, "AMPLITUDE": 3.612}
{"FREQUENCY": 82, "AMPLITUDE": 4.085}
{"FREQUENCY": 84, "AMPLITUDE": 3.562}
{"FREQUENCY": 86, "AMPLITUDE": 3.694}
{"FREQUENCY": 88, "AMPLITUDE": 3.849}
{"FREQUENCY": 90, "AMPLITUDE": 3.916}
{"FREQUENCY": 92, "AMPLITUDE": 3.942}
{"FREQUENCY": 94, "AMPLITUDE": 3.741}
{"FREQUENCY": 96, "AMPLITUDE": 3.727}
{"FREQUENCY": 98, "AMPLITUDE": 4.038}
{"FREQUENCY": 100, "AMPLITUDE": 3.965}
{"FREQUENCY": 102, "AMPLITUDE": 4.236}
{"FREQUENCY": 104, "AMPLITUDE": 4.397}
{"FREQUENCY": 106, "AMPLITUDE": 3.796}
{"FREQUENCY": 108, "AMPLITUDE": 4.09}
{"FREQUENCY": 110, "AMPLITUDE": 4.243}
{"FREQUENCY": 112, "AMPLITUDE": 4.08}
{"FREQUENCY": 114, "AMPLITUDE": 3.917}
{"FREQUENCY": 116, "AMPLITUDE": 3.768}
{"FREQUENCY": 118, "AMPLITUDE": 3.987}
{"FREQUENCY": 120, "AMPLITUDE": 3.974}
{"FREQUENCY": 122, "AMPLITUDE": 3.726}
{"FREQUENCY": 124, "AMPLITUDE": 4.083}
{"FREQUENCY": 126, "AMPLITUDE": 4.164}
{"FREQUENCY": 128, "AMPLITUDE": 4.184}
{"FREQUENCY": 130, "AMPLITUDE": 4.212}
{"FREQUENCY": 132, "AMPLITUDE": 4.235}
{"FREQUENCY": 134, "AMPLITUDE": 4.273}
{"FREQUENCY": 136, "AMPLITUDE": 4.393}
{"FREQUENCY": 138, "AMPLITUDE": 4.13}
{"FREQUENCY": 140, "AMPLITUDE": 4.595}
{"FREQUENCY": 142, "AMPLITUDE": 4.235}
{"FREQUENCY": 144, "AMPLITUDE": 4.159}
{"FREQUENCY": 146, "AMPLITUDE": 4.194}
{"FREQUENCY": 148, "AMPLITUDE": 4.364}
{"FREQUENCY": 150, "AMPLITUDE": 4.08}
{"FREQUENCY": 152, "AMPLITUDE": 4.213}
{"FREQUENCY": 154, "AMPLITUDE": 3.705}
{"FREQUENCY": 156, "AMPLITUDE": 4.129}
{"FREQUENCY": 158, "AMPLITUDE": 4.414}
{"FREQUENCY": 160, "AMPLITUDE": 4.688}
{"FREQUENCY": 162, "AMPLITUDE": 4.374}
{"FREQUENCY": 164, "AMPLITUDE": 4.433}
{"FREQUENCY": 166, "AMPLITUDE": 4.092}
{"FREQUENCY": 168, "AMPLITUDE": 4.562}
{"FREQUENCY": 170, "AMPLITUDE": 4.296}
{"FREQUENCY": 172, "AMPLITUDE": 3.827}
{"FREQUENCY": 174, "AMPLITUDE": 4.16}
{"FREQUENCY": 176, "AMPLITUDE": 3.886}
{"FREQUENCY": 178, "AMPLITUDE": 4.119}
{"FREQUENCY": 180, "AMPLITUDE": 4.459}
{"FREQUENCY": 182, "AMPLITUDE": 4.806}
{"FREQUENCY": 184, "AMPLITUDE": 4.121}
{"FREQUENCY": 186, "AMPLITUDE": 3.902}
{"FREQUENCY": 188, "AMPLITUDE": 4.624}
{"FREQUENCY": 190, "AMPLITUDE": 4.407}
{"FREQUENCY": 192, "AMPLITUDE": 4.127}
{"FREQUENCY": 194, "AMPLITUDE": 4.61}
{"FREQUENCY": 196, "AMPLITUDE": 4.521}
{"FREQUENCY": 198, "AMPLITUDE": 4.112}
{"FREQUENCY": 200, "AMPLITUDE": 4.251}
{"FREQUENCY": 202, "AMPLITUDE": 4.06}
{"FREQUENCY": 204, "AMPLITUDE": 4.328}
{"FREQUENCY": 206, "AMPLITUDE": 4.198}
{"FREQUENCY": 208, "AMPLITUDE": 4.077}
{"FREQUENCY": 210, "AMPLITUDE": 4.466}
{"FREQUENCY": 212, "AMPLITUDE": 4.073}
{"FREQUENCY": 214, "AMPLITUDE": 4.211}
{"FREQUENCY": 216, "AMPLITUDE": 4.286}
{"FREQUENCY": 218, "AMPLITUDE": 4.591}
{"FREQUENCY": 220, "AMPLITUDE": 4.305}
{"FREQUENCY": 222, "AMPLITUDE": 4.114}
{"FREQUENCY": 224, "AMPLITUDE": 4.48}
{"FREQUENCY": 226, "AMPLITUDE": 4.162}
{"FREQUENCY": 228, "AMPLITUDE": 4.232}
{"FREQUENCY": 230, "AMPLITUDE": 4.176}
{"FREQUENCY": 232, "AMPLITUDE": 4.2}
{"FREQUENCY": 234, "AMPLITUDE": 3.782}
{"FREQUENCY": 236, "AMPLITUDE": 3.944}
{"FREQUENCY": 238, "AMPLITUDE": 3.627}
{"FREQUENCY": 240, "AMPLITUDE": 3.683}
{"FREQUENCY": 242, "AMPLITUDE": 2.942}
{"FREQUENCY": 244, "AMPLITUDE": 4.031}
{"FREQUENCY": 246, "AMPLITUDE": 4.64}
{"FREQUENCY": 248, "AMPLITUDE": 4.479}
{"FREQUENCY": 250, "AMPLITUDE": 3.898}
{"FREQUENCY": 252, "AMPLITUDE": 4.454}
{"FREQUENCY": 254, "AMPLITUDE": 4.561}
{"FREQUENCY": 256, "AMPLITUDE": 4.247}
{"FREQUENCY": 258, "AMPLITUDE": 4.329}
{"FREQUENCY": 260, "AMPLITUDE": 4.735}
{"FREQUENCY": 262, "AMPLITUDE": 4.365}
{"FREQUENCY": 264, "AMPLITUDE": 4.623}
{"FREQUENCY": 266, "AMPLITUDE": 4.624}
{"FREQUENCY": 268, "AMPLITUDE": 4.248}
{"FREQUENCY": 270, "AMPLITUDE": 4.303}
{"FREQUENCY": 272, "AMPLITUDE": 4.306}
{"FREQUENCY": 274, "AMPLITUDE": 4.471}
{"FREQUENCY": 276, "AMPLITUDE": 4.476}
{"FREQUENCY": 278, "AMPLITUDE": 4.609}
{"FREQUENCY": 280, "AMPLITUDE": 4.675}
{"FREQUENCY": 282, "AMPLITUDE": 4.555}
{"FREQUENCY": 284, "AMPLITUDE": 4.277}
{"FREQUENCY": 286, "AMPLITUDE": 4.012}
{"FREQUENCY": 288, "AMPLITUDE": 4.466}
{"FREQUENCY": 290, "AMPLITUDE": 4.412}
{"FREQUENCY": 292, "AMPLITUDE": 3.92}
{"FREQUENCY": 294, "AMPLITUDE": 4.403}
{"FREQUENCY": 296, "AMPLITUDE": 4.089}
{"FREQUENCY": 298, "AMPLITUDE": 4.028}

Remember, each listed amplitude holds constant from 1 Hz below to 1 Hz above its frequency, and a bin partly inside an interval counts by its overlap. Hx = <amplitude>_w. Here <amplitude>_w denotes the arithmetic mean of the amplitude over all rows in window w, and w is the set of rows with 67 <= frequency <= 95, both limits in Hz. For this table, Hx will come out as 3.80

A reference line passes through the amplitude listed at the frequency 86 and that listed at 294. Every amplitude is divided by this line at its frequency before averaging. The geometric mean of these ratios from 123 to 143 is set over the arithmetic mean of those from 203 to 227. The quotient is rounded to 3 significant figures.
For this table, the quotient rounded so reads 1.07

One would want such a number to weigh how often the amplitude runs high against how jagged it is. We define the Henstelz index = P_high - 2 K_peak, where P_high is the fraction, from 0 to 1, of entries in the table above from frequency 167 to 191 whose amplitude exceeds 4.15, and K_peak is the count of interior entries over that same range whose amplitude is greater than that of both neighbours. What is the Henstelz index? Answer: -5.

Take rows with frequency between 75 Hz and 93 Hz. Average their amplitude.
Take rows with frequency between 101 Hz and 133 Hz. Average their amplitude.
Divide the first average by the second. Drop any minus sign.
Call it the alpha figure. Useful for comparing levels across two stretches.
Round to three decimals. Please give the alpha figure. 0.930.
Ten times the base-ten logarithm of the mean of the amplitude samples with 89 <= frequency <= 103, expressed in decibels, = 5.95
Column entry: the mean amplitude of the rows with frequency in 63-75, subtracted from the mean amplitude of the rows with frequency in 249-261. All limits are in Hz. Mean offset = 0.5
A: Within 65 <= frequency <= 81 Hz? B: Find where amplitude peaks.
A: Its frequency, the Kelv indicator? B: 70 Hz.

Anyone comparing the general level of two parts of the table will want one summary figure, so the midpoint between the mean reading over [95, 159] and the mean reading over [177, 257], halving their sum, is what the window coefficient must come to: 4.16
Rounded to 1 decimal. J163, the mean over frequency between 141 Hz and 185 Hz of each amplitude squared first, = 18.1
